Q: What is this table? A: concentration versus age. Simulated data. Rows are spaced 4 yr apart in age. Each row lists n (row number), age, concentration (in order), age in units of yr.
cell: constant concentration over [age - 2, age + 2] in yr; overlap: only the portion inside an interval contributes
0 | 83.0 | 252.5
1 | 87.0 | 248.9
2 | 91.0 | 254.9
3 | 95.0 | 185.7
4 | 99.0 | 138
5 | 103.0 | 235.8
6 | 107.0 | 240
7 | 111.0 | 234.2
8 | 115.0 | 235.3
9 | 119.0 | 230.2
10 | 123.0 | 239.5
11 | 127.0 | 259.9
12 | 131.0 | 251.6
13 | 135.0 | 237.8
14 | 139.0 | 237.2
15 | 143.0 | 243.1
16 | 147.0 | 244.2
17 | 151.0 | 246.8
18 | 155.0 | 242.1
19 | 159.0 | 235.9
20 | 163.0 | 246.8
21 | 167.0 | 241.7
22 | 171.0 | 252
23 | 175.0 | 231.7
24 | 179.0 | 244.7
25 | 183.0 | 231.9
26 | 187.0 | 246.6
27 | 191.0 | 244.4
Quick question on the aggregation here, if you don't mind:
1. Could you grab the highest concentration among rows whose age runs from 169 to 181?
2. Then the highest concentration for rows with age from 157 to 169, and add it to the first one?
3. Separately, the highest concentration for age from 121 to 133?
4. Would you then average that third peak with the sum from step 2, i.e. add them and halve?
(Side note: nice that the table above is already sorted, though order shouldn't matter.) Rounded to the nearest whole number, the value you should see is 379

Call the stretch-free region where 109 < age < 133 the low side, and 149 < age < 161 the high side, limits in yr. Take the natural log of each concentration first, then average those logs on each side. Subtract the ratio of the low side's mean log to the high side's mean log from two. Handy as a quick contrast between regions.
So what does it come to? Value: 1.00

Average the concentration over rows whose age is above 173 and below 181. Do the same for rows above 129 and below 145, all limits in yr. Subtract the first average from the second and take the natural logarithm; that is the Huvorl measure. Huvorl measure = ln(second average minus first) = 1.4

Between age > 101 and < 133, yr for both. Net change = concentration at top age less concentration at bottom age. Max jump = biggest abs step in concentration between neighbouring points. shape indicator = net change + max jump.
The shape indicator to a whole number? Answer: 36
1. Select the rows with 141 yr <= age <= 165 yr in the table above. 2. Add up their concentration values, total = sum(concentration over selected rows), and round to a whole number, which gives 1459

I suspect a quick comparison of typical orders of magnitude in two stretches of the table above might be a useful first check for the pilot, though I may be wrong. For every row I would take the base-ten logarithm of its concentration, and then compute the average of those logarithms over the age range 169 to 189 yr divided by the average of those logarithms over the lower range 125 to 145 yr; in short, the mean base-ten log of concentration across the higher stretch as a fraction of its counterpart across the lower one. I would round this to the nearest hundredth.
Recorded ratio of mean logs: 1.00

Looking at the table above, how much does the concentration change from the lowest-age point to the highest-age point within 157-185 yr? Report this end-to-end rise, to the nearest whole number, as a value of -4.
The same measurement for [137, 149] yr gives 7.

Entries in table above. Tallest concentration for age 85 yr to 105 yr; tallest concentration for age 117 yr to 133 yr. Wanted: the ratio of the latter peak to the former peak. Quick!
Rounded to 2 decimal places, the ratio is 1.02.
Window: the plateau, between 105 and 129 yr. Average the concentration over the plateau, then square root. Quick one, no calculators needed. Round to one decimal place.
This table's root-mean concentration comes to 15.5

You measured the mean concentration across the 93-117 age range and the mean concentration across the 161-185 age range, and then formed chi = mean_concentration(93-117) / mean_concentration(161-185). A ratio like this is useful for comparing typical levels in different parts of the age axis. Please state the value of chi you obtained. 0.88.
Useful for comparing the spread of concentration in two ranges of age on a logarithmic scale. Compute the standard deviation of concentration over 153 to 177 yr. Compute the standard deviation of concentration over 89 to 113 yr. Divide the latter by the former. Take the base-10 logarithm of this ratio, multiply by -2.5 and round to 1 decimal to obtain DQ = -2.0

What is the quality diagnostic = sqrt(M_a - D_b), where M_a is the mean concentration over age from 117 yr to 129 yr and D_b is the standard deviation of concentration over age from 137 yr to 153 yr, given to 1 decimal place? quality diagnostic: 15.5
